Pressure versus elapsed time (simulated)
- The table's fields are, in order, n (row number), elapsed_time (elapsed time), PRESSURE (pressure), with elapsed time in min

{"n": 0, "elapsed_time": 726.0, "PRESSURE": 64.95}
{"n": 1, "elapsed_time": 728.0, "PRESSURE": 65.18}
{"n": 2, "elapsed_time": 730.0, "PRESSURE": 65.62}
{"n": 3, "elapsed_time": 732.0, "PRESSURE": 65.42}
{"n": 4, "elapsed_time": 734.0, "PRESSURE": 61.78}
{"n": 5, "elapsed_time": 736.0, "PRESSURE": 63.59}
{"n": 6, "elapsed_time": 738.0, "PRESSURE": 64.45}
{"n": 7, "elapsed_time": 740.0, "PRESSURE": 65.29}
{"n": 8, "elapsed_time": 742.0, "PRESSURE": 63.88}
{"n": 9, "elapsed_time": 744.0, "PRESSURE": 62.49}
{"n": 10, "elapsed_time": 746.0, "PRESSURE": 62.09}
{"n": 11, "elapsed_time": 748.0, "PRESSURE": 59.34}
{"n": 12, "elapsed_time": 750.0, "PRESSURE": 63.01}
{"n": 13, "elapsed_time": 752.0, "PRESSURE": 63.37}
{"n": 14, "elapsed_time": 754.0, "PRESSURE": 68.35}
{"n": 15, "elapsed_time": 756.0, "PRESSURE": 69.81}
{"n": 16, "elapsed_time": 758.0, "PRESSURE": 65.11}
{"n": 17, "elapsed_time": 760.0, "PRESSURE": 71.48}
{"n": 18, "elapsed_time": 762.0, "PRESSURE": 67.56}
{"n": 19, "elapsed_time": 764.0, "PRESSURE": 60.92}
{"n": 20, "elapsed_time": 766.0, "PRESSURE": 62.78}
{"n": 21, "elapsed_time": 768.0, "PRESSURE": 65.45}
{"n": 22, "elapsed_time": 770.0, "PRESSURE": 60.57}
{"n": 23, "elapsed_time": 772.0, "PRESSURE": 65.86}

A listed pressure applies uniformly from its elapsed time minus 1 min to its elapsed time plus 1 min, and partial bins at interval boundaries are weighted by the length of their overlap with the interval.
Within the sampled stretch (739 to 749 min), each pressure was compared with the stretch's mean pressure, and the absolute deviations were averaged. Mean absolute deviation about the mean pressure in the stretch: 1.6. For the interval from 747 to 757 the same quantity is 3.4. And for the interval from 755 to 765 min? 3.2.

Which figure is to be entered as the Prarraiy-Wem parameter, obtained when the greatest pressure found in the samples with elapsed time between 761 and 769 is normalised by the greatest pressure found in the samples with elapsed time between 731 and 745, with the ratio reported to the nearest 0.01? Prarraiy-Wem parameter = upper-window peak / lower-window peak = 1.03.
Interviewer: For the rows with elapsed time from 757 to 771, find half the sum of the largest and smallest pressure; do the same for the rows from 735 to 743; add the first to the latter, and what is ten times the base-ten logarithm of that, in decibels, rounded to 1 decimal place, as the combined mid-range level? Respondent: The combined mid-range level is 21.2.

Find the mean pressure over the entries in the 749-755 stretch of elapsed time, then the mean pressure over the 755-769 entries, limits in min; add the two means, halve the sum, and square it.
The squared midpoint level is 4295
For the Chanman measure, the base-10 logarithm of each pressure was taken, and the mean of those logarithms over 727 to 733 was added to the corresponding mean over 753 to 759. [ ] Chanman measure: 3.65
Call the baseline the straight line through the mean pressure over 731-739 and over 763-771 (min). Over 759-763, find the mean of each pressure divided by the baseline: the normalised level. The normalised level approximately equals 1.11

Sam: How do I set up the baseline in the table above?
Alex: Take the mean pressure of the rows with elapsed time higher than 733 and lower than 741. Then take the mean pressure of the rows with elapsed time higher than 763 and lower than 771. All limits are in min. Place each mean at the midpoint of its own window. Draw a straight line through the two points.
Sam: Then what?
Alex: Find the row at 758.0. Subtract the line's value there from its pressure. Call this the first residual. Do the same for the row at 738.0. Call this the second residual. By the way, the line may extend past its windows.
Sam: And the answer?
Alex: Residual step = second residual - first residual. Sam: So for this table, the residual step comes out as -2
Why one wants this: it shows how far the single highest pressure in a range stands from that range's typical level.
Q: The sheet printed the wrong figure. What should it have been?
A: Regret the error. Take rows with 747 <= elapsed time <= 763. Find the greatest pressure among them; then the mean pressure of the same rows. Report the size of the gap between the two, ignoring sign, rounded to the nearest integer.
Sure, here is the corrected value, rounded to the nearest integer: 5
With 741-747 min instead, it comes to 1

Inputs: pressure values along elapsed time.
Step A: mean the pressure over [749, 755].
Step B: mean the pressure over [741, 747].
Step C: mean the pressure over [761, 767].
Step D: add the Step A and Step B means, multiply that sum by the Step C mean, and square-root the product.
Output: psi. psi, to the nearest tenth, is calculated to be 90.2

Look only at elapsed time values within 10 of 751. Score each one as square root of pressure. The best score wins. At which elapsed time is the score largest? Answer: 760.0 min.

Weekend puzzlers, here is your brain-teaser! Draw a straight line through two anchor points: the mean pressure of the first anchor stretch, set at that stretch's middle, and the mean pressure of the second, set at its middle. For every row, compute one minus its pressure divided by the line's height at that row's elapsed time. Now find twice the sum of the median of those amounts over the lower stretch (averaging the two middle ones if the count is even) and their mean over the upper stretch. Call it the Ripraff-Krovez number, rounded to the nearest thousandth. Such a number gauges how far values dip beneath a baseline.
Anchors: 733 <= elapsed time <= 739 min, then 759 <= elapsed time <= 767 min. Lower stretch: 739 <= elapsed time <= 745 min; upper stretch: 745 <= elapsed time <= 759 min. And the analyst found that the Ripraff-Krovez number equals 0.006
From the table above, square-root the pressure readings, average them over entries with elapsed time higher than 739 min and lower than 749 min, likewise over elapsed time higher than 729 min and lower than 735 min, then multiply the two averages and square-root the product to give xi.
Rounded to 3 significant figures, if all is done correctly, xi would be 7.96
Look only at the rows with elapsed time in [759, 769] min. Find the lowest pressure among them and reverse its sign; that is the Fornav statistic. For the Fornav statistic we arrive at -60.9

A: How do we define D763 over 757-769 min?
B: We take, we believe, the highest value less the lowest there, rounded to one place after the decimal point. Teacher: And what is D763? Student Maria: 10.6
